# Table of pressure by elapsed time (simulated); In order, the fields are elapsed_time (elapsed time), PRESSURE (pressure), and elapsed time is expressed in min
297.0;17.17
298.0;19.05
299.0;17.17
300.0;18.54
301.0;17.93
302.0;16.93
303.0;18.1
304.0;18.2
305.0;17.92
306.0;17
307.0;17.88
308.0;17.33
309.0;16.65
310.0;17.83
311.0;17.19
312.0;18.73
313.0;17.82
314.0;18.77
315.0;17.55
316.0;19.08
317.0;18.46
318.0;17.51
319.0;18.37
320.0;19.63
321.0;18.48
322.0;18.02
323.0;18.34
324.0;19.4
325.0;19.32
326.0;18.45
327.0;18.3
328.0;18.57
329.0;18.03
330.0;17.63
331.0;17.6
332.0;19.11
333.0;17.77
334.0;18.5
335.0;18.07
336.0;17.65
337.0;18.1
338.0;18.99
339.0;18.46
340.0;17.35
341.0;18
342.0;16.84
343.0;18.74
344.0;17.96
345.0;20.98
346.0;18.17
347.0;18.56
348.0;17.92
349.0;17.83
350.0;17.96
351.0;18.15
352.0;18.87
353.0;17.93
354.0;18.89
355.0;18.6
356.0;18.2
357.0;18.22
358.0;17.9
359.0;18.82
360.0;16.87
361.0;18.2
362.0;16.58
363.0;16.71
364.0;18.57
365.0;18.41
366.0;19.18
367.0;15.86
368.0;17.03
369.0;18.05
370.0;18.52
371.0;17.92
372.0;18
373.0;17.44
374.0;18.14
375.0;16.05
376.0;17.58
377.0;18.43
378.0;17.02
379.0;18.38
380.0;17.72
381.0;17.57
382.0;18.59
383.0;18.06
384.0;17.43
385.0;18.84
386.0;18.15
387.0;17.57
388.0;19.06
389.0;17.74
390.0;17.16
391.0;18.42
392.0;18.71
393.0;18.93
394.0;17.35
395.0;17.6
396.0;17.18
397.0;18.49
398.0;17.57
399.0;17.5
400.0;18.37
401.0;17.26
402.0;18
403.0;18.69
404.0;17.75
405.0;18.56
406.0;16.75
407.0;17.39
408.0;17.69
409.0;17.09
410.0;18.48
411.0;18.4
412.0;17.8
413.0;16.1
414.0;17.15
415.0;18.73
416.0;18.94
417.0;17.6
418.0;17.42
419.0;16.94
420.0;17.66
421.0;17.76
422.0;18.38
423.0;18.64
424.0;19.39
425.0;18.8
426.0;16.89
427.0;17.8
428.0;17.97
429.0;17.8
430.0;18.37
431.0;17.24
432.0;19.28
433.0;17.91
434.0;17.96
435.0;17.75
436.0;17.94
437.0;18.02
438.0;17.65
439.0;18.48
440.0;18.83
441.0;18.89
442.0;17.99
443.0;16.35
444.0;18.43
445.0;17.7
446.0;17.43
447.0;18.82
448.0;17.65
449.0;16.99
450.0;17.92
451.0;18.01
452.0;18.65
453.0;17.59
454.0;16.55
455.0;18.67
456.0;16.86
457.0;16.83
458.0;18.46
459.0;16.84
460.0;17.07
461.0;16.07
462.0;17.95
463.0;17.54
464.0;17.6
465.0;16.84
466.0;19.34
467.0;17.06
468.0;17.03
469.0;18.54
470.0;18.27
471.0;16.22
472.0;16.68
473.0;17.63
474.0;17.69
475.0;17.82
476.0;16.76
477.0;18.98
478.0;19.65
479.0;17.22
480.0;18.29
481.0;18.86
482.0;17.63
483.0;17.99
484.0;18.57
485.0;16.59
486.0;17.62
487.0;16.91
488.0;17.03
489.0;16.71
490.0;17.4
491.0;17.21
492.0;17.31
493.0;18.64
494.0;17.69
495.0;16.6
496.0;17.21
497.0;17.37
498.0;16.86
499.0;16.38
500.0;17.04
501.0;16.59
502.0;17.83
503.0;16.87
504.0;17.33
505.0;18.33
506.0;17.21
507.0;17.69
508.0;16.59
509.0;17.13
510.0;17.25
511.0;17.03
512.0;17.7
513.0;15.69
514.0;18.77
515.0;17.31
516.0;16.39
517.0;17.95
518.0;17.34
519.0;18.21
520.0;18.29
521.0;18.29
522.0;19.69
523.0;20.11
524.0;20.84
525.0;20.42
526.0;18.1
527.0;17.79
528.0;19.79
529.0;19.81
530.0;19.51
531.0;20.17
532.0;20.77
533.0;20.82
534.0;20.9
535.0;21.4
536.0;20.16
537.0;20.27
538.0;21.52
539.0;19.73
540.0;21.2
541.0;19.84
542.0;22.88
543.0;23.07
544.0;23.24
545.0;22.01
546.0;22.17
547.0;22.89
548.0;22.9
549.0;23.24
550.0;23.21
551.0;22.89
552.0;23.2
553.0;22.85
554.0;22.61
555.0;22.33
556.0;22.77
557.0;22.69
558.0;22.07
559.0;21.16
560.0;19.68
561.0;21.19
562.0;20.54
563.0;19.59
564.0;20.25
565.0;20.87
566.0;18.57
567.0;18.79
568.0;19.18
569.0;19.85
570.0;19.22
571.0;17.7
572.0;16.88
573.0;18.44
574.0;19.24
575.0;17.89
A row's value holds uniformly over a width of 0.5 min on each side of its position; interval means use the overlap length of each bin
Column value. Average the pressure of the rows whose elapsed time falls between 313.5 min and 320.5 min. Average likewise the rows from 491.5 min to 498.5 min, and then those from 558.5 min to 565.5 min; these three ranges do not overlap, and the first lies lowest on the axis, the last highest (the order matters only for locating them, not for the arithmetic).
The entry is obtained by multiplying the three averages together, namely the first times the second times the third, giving 6576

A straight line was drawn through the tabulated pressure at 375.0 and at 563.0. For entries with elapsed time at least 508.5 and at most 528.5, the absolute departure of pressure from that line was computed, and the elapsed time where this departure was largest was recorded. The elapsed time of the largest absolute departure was 513.0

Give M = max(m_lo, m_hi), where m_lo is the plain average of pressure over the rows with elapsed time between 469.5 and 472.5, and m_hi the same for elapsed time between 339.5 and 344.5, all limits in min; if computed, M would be 17.8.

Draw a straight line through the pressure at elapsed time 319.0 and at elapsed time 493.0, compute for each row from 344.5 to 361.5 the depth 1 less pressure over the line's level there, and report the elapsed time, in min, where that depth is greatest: 360.0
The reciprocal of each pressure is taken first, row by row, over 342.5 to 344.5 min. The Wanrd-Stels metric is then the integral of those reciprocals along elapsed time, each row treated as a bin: 0.109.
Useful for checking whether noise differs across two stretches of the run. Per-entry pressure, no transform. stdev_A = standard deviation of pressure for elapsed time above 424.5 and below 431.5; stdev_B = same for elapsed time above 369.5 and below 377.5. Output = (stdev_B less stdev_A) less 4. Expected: -3.86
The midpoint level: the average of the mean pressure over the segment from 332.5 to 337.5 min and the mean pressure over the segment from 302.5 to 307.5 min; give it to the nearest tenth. 17.9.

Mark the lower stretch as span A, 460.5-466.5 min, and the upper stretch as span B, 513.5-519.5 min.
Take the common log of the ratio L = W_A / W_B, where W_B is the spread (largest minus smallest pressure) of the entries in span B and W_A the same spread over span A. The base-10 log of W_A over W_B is 0.14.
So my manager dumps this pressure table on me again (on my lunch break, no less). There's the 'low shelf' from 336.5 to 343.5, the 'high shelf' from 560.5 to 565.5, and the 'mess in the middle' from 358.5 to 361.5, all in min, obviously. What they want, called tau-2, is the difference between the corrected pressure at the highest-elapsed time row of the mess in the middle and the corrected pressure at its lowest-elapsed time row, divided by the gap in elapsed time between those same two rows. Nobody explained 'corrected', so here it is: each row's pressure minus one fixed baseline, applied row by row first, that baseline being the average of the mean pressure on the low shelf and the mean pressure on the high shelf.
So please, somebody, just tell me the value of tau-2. -0.31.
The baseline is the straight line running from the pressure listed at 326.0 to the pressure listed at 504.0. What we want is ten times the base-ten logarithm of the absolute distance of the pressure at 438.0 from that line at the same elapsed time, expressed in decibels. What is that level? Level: -10.2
